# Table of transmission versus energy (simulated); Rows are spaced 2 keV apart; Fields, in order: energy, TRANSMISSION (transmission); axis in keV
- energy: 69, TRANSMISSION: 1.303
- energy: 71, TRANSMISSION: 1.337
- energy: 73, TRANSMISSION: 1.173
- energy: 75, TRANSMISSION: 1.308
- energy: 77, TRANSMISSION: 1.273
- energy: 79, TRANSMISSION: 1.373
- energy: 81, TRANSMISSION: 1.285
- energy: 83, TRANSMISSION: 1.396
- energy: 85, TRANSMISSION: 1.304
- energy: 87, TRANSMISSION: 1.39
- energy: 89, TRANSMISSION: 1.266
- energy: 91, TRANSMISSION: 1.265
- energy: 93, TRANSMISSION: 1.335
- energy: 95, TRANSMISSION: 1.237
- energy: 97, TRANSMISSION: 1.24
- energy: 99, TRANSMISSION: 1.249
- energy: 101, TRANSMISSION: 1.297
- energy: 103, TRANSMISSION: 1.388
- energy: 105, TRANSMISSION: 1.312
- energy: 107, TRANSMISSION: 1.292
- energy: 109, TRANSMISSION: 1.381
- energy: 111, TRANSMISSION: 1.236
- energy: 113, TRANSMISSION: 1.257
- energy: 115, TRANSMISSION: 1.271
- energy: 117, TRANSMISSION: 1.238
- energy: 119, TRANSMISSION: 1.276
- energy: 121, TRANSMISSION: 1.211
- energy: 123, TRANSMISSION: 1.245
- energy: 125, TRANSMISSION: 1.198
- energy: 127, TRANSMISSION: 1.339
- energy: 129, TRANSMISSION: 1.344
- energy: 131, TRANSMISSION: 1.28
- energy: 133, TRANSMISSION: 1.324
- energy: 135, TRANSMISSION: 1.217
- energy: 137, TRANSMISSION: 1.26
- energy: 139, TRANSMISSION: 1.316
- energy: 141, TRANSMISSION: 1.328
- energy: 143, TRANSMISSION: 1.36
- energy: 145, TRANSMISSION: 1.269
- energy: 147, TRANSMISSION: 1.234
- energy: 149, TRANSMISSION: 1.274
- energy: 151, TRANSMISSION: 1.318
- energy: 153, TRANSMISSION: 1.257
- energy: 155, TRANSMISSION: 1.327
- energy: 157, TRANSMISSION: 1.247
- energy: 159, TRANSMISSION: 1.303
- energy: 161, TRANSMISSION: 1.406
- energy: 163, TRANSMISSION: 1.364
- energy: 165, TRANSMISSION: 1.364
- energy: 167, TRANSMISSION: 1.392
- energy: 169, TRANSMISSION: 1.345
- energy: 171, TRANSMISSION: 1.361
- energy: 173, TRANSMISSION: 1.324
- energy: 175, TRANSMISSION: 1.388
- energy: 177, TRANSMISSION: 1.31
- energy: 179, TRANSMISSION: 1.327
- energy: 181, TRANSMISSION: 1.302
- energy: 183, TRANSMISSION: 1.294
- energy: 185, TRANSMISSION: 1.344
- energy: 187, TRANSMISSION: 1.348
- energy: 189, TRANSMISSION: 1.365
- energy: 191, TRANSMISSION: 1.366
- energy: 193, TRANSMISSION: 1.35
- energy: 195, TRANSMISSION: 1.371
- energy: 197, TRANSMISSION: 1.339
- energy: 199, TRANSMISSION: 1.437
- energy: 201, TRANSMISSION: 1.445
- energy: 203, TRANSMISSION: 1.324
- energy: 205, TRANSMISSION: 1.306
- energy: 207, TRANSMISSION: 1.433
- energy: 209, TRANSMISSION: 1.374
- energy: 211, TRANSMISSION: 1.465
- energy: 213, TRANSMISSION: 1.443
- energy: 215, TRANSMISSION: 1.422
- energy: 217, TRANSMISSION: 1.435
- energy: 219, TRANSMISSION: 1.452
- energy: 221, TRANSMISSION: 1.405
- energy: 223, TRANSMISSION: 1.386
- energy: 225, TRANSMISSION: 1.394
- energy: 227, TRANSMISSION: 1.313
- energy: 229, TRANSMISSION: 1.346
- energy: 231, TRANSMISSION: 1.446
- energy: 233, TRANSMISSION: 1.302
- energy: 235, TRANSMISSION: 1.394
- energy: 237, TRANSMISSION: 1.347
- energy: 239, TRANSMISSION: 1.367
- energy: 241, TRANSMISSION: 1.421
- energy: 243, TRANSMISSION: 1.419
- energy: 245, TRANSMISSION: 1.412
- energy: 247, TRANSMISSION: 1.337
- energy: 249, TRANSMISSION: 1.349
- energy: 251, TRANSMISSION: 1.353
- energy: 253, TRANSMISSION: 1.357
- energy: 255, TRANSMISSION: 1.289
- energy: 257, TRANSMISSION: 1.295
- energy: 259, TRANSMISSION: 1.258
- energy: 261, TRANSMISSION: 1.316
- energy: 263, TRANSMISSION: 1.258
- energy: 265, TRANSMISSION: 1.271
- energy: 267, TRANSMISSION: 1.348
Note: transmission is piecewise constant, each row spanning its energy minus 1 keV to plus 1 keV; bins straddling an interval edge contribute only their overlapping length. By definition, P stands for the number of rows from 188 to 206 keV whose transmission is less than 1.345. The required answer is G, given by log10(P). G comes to 0.48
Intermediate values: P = 3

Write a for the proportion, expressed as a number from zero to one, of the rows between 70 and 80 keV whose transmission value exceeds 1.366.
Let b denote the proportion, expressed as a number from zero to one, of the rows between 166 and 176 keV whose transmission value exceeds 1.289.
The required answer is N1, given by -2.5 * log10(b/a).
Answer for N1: -1.7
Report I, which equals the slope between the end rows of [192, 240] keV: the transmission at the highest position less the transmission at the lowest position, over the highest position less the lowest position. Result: 0.0004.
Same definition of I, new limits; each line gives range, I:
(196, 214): 0.0065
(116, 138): 0.0011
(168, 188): 0.0002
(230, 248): -0.0068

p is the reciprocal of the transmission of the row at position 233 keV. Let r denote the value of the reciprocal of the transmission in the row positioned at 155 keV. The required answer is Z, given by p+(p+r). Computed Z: 2.29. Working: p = 0.768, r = 0.75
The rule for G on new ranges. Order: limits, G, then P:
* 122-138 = 0.90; 8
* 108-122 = 0.78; 6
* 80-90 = 0.48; 3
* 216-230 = 0.00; 1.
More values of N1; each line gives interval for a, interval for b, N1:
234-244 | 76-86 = 0.3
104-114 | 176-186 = -1.7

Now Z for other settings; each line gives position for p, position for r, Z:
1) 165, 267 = 2.21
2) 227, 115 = 2.31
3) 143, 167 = 2.19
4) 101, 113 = 2.34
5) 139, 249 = 2.26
